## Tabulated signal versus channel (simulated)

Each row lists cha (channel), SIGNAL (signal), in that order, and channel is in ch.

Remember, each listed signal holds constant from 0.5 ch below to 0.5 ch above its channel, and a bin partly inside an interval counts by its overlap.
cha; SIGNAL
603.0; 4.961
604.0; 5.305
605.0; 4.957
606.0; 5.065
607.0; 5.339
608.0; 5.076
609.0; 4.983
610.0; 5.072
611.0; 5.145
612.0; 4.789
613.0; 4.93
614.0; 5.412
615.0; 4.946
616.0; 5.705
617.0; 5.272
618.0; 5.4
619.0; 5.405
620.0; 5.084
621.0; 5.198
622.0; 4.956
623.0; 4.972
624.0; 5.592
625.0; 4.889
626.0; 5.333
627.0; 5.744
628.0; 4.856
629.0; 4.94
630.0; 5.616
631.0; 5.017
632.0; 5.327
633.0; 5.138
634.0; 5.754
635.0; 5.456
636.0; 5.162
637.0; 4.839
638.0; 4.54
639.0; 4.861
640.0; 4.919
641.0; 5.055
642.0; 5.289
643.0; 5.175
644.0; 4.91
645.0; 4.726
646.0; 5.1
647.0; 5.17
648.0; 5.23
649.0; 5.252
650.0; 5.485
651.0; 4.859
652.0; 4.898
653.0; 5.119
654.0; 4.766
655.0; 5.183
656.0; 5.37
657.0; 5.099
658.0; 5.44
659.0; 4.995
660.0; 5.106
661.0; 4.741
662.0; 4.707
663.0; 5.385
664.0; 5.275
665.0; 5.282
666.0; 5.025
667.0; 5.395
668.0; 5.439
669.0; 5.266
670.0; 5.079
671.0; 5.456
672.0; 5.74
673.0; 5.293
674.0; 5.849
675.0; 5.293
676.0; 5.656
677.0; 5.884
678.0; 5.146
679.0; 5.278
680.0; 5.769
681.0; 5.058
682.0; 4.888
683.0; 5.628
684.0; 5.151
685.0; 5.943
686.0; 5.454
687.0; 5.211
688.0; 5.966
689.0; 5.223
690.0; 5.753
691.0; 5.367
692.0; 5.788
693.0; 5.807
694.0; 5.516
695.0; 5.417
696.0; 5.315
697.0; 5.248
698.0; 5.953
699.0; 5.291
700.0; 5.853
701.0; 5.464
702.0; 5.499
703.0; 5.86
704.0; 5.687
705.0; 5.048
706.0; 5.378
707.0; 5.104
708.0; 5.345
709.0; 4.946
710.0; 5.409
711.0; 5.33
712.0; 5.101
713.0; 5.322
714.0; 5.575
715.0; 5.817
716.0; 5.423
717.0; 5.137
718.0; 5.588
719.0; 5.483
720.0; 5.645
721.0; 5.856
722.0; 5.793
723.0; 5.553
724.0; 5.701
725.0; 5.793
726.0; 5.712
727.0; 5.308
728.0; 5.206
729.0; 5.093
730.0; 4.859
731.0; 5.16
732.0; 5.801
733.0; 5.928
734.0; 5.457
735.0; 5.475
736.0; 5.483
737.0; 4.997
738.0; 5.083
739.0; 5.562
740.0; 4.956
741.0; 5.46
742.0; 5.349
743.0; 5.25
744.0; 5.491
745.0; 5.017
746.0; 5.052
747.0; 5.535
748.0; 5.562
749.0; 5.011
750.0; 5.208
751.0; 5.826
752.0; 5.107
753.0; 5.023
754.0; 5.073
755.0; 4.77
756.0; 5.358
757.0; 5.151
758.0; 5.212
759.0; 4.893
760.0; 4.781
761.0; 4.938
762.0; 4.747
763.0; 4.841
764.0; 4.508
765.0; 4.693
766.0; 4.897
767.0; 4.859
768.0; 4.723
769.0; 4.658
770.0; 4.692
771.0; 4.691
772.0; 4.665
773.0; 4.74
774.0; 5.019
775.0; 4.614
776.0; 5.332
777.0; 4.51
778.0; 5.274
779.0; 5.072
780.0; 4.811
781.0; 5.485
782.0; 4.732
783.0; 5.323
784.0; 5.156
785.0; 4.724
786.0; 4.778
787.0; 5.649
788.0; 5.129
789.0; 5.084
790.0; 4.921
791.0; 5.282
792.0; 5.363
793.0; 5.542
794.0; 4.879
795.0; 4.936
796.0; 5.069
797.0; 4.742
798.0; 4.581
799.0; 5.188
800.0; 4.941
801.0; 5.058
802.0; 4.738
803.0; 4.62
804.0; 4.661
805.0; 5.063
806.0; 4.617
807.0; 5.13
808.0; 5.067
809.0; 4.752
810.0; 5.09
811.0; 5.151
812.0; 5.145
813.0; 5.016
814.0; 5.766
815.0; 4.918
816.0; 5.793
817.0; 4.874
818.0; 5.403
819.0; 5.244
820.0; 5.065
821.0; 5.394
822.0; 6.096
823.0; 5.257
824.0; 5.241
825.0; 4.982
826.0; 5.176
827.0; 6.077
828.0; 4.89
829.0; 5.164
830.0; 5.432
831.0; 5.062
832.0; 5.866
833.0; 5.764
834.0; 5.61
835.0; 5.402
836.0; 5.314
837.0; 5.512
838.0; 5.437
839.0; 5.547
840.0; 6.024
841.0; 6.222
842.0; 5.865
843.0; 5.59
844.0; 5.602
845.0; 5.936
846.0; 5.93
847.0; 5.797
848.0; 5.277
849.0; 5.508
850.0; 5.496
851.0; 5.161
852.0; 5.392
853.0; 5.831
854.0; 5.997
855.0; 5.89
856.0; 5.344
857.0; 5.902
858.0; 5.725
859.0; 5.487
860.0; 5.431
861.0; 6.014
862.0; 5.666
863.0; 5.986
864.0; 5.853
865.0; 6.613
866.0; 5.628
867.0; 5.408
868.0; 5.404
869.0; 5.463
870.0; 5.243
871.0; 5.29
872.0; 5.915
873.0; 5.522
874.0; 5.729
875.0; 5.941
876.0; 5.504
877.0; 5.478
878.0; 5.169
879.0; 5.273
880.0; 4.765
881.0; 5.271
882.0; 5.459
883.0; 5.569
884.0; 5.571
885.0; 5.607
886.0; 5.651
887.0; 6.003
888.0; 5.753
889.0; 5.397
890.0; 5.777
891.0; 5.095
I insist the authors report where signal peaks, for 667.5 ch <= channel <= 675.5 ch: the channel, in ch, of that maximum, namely 674.0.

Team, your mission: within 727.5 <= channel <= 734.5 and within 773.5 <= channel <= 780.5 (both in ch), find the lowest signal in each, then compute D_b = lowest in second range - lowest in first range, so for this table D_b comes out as -0.35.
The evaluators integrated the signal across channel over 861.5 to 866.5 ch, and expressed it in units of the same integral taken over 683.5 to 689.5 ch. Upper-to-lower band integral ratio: 0.9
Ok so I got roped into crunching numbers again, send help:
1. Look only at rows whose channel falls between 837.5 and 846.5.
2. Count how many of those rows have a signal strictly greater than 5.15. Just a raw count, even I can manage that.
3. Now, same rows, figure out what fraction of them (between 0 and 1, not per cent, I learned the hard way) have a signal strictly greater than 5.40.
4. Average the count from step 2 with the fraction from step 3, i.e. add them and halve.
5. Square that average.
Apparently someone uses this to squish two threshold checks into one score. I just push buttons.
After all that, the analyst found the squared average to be 25.0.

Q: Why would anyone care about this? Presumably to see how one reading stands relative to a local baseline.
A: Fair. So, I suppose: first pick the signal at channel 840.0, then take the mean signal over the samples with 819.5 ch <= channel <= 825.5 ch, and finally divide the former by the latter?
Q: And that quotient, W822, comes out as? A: 1.13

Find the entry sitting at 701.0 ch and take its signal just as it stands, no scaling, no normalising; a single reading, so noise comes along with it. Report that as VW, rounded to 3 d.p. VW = 5.464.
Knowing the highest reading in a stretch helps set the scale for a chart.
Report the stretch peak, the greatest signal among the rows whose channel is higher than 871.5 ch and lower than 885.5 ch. 5.941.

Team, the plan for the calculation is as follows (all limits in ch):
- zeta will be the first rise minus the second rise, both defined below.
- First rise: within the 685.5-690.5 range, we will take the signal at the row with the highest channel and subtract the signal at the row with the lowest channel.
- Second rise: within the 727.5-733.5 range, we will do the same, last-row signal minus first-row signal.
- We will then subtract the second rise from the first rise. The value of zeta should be -0.42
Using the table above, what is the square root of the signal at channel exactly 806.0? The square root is 2.15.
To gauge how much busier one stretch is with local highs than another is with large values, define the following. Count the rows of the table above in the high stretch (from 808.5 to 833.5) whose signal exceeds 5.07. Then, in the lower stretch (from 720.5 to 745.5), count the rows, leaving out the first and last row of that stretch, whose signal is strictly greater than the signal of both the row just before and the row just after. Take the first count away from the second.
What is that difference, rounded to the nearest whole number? -11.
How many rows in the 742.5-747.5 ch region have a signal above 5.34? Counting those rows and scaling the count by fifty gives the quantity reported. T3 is 100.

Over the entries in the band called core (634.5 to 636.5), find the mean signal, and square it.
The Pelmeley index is 28.2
